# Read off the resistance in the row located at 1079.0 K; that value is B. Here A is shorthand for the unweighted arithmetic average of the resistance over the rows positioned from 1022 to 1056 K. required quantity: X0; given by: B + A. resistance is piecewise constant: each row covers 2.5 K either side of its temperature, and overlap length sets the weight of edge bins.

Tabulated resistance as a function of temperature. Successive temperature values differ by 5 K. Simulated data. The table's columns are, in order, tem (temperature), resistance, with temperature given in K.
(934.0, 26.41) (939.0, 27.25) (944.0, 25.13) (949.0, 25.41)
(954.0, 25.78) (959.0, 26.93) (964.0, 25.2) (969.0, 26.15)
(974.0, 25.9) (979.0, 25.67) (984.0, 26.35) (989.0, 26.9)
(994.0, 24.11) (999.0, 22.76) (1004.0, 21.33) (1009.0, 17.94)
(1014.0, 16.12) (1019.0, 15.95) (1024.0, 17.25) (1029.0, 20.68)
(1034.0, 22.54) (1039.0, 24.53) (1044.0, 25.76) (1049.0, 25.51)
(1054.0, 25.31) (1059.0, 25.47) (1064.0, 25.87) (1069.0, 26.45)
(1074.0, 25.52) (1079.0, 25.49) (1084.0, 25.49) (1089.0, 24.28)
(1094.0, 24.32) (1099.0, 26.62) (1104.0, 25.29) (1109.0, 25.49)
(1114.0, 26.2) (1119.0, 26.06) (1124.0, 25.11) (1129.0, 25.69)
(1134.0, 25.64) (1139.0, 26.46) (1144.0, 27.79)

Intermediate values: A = 23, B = 25.49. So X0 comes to 49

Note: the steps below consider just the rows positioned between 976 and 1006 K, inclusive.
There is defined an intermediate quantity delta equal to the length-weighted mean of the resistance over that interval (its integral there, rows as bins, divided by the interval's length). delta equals 24.6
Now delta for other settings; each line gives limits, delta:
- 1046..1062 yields 25.5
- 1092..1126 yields 25.6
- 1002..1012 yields 19.4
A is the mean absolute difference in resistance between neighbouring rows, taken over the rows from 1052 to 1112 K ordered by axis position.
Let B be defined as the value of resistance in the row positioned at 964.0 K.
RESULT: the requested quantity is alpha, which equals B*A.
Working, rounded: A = 0.65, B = 25.2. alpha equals 16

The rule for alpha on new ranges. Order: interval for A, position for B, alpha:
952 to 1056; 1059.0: 34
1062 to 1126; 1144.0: 19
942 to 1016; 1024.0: 21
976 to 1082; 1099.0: 33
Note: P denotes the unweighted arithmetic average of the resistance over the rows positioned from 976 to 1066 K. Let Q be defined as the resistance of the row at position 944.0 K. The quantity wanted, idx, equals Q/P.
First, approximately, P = 22.8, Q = 25.13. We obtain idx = 1.10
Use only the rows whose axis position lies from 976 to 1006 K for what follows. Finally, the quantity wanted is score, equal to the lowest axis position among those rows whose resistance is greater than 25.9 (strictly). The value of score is 984.0 K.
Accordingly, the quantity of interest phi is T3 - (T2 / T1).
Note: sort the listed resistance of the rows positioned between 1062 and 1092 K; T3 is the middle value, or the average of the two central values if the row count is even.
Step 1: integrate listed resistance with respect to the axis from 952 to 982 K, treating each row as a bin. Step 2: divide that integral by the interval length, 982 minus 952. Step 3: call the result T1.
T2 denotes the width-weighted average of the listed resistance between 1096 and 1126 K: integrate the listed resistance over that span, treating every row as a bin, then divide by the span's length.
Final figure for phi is 24.5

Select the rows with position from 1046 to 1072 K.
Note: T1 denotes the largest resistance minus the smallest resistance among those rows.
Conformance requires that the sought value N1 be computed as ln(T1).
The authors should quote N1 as 0.1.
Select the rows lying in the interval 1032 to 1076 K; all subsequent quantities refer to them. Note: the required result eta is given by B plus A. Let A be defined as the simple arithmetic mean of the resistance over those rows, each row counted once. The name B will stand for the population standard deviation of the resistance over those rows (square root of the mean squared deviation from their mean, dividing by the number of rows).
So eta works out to 26.3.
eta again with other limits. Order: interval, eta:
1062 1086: 26.1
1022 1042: 23.9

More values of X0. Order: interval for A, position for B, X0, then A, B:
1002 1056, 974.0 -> 47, 21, 25.9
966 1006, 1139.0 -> 51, 25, 26.46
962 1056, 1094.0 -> 47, 23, 24.32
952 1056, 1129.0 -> 49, 23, 25.69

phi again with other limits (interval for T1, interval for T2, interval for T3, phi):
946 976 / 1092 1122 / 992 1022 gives 18.6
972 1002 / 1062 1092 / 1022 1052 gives 22.5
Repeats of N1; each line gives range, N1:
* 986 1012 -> 2.2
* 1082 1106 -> 0.9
